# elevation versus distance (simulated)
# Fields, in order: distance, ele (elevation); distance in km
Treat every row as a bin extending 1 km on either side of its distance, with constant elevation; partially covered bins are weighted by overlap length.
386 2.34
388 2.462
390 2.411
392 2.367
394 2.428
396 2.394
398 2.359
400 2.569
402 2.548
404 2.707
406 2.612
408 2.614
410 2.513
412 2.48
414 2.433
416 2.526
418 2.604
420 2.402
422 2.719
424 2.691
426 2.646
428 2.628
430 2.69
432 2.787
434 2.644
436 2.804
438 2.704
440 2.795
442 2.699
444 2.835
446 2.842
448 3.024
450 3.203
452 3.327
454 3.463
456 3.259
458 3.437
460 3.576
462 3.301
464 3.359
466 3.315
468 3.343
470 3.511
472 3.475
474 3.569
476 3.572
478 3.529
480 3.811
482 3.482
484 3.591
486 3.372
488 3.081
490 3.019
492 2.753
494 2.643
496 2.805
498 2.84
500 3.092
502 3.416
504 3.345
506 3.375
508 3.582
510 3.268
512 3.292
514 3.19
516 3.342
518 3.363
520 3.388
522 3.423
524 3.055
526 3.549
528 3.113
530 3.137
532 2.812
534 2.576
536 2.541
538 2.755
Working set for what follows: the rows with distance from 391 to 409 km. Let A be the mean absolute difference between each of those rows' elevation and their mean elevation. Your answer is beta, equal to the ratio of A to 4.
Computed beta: 0.028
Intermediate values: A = 0.110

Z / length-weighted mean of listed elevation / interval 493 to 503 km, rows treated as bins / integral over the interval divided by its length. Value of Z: 3.0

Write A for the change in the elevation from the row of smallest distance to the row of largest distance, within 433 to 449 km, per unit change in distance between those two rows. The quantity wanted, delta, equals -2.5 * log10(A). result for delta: 3.9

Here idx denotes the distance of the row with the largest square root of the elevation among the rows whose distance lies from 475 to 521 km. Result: 480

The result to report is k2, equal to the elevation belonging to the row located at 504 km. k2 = 3.345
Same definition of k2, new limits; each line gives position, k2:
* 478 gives 3.529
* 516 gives 3.342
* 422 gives 2.719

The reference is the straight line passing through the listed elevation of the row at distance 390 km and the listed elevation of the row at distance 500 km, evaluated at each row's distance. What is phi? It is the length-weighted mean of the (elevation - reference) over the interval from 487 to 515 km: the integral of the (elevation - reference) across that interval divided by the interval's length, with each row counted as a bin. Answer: 0.02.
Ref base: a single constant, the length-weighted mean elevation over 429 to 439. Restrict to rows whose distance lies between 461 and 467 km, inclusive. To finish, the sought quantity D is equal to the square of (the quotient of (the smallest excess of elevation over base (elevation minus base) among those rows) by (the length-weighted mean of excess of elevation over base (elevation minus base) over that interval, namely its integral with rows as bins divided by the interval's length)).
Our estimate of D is 0.9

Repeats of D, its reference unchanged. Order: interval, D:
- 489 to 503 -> 0.2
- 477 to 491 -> 0.2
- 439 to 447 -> 0.2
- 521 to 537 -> 0.4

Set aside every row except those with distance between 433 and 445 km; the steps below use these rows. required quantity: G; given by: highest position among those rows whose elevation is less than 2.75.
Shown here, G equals 442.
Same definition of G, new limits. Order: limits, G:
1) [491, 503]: 494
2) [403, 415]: 414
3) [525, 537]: 536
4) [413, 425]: 424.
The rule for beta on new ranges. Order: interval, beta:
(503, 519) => 0.018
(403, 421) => 0.020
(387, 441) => 0.029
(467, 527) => 0.055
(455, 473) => 0.023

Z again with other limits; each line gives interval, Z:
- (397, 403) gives 2.5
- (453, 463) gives 3.4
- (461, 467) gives 3.3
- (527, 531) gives 3.1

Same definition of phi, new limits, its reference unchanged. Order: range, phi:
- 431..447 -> 0.05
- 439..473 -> 0.40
